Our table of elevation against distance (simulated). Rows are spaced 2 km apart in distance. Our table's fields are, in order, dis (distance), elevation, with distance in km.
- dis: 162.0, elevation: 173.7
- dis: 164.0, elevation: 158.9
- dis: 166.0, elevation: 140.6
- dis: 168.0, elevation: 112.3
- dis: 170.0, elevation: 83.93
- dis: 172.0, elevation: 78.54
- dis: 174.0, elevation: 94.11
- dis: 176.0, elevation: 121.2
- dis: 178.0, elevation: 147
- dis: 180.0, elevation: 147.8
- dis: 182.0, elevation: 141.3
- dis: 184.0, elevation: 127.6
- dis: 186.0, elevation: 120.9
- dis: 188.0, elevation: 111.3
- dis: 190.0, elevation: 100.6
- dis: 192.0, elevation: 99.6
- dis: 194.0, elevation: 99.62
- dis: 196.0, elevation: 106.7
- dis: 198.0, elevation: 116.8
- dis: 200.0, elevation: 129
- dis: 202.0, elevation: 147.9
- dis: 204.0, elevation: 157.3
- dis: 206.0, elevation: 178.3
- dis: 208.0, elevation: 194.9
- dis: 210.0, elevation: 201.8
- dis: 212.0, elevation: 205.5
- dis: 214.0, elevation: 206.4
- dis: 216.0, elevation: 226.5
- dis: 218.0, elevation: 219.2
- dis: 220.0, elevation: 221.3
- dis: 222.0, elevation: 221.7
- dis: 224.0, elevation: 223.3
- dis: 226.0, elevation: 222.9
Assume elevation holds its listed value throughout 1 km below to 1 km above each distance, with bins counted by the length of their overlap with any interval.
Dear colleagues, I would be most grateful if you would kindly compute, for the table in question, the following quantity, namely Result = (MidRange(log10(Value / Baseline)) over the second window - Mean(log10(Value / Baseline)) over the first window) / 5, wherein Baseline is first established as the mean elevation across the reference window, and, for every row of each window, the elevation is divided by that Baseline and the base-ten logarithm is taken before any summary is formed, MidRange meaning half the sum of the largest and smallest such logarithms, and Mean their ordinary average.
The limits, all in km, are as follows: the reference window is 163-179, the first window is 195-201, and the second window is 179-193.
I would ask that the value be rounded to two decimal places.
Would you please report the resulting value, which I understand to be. 0.00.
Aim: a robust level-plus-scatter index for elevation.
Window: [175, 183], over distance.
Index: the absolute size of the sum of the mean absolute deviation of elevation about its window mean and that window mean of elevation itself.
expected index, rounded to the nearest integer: 148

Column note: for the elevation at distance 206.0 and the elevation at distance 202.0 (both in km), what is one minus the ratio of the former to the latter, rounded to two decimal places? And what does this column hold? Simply -0.21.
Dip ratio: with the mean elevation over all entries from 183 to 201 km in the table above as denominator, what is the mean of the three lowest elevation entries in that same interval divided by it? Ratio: 0.889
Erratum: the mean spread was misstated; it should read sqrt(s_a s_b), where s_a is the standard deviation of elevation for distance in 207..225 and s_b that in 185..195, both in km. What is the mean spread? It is 10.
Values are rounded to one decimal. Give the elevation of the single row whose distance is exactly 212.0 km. 205.5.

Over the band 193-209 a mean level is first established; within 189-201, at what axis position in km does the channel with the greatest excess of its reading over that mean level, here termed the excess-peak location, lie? 200.0 km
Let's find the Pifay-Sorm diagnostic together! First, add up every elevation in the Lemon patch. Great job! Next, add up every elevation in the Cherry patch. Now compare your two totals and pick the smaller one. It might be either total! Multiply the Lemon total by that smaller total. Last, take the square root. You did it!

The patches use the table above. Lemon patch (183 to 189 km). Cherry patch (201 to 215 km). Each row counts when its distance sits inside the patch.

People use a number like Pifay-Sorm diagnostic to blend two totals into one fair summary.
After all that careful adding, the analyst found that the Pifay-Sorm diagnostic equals 360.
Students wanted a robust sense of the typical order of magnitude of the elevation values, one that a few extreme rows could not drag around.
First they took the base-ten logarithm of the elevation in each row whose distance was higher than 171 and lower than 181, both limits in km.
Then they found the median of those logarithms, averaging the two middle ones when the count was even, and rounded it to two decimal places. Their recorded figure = 2.08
